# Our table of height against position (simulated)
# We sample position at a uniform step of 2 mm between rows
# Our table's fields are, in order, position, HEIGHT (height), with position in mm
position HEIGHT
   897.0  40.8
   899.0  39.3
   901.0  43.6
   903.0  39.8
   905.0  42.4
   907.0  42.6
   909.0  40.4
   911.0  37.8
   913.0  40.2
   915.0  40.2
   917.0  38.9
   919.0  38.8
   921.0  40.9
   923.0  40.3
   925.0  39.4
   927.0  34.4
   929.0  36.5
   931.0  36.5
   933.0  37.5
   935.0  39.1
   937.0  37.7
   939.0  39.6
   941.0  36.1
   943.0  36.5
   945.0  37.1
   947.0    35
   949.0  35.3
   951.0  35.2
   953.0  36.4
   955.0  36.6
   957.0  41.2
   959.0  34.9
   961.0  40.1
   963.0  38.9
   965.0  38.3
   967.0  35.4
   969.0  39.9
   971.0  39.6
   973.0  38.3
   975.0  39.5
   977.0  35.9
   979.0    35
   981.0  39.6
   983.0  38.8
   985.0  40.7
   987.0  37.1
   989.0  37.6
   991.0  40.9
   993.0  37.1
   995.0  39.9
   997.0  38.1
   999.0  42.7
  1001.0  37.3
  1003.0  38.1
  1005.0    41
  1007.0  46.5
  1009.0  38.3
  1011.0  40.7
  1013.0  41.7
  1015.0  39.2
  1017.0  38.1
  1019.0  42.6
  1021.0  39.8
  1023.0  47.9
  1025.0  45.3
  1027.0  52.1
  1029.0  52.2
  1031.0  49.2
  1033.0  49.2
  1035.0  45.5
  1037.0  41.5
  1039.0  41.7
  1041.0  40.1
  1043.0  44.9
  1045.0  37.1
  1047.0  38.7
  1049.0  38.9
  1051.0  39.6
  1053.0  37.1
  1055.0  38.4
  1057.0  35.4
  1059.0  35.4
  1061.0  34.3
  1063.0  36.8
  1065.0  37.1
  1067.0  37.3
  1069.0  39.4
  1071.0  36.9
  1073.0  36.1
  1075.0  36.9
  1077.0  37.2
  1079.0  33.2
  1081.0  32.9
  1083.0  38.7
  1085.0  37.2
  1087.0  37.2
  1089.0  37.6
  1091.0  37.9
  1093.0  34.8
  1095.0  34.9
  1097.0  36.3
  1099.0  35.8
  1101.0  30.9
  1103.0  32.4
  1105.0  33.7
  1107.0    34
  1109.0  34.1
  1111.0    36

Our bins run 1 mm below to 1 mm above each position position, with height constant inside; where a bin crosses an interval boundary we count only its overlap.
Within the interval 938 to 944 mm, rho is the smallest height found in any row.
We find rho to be 36.1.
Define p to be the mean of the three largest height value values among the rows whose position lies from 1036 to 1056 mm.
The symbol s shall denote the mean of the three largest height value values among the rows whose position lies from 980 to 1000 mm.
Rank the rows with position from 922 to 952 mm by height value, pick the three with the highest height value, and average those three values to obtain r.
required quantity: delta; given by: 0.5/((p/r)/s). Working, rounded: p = 42.7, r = 39.8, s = 41.4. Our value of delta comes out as 19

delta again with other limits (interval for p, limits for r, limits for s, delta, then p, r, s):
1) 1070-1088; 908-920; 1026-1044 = 27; 37.7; 40.3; 51.2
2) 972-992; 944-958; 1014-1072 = 24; 40.4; 38.3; 51.2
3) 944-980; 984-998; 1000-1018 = 22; 40.4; 40.5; 43.1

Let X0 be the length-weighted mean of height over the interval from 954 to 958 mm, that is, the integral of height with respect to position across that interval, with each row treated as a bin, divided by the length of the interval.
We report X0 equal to 38.9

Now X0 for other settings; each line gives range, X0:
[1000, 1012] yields 40.3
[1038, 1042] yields 40.9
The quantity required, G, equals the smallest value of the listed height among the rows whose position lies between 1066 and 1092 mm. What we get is 32.9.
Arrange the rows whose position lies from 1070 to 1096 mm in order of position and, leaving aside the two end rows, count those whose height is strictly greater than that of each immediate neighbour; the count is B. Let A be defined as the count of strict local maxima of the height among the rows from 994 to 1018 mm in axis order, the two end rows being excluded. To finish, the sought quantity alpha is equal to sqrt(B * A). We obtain 3.00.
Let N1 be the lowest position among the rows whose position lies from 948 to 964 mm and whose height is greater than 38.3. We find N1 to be 957.0 mm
